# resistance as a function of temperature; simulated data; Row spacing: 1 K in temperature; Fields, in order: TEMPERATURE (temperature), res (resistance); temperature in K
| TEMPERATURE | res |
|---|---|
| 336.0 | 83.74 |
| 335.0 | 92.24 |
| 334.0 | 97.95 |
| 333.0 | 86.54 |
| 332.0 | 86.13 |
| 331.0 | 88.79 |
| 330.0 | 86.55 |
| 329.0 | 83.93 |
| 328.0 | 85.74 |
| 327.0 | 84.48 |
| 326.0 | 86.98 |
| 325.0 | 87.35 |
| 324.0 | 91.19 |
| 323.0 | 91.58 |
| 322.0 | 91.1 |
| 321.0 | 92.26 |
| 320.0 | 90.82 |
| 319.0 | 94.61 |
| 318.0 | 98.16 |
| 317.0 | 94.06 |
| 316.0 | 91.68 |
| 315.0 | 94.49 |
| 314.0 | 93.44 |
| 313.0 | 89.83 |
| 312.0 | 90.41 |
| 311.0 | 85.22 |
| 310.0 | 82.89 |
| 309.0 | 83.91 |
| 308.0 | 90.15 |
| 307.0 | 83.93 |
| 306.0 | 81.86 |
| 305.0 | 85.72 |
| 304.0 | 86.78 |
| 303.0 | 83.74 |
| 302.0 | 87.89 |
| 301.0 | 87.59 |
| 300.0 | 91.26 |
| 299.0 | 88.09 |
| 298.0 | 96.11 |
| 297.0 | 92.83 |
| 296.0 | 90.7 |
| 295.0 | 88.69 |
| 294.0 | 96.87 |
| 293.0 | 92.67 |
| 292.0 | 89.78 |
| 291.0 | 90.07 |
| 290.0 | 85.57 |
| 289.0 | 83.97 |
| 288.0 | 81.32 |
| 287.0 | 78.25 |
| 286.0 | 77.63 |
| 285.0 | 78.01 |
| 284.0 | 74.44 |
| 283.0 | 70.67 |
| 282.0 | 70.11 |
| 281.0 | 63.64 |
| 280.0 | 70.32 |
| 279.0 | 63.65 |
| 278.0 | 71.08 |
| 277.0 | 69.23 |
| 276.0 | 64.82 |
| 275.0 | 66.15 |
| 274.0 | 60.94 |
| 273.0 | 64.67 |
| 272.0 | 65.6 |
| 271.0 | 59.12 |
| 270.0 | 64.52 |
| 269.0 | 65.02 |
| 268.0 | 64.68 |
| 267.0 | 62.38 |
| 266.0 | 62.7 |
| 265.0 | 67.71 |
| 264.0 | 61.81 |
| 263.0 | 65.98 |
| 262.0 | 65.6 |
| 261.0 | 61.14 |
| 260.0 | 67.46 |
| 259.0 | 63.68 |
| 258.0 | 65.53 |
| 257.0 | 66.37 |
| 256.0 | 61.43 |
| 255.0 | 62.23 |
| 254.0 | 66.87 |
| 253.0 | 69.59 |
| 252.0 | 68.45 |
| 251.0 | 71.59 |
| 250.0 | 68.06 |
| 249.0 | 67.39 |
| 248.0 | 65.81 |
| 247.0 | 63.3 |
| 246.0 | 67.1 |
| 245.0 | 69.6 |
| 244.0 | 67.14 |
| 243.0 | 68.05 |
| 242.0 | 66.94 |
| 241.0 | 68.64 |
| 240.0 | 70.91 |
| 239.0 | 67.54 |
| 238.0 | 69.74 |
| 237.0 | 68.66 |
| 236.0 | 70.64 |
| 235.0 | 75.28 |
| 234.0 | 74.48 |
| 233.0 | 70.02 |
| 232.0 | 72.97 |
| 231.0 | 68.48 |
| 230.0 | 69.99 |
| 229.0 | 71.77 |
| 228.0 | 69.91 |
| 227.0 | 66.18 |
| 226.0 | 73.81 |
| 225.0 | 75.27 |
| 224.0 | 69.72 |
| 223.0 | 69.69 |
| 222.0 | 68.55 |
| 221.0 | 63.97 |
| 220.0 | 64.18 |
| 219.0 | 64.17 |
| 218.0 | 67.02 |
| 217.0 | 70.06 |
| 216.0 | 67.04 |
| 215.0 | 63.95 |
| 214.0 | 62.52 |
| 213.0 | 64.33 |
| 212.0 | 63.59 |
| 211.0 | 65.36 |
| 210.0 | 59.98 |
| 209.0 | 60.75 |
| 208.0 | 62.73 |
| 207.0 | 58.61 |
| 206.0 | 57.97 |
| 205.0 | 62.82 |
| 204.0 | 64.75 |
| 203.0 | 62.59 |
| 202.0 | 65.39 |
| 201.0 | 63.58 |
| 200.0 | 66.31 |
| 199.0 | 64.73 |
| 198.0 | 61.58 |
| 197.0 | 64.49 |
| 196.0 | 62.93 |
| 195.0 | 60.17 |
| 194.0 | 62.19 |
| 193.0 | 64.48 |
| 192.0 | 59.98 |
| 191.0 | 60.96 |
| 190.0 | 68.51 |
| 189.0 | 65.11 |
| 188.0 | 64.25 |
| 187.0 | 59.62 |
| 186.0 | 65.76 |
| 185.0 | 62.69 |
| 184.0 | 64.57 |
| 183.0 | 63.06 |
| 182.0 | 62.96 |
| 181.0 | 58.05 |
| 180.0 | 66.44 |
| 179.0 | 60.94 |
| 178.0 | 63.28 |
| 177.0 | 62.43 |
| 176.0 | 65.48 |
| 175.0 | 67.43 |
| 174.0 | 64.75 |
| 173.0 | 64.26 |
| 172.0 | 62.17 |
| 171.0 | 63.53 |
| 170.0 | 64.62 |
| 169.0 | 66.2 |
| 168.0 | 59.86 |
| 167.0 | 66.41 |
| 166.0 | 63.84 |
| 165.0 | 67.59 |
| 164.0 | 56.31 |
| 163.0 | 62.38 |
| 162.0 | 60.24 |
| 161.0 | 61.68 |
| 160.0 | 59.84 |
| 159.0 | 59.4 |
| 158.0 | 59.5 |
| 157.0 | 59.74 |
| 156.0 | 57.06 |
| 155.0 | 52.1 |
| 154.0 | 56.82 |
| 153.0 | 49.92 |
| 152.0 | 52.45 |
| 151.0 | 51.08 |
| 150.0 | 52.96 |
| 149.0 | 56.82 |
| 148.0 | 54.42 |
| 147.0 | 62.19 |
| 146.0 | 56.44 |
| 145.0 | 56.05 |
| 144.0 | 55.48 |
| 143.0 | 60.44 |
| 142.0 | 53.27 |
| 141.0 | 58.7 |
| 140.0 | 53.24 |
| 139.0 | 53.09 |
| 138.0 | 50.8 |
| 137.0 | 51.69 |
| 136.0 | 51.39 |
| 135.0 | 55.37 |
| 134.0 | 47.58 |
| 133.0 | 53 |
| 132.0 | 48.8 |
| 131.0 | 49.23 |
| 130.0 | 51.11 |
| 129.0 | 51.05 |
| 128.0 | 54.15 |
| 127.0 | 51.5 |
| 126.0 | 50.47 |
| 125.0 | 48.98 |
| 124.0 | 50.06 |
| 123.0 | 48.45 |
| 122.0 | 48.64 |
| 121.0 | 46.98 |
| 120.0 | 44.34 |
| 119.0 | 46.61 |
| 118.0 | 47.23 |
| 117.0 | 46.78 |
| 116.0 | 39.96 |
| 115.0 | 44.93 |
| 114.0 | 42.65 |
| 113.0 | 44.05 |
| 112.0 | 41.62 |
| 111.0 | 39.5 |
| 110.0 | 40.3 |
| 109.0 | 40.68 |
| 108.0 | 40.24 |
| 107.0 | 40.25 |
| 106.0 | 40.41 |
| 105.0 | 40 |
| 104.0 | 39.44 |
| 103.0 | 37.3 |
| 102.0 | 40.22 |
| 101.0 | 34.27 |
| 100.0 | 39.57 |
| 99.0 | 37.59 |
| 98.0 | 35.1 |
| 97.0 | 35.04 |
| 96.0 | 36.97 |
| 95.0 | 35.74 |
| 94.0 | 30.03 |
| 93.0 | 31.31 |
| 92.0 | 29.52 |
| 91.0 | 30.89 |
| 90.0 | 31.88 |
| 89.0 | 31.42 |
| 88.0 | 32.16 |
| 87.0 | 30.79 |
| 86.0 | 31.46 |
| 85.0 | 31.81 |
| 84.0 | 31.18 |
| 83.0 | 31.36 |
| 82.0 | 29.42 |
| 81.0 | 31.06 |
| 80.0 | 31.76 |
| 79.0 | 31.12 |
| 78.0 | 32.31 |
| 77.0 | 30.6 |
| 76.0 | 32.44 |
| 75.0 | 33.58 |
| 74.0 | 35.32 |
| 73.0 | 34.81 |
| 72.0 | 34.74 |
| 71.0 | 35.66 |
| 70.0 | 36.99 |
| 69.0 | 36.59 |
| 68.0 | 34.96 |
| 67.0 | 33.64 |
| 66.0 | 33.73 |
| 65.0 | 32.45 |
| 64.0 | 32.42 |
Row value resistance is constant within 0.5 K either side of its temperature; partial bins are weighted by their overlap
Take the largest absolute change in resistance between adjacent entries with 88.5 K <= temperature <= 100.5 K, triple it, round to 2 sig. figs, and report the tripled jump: 17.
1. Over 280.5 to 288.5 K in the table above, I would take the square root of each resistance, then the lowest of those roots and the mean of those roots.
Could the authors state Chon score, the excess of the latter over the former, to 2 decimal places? 0.63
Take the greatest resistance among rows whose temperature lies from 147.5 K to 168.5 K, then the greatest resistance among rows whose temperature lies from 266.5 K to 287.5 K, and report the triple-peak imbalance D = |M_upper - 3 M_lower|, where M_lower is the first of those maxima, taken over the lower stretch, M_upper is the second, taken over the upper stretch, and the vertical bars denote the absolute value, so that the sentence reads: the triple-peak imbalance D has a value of 125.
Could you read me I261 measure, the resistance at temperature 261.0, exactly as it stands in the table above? 61.14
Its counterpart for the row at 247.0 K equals 63.3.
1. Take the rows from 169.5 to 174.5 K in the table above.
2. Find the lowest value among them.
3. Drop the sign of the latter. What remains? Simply 62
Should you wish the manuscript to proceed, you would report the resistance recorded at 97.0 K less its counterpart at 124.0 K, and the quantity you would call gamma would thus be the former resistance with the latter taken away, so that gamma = -15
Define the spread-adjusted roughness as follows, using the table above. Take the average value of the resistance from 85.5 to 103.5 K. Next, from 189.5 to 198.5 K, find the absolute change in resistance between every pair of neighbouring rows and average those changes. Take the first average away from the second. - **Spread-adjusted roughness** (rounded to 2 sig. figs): -31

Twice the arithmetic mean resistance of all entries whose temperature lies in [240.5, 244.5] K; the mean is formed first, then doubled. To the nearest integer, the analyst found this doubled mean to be 135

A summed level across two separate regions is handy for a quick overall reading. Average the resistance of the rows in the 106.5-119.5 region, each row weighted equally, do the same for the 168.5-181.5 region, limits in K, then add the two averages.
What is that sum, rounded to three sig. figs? 106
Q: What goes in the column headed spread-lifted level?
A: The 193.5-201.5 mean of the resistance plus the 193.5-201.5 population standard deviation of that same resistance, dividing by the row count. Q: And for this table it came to 65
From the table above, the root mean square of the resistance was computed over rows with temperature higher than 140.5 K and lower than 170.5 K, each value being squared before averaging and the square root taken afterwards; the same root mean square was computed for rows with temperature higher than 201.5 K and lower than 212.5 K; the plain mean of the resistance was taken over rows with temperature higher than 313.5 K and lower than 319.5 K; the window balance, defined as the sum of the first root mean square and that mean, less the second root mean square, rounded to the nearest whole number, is 91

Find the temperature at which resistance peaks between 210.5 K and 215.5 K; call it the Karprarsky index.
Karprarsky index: 211.0 K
